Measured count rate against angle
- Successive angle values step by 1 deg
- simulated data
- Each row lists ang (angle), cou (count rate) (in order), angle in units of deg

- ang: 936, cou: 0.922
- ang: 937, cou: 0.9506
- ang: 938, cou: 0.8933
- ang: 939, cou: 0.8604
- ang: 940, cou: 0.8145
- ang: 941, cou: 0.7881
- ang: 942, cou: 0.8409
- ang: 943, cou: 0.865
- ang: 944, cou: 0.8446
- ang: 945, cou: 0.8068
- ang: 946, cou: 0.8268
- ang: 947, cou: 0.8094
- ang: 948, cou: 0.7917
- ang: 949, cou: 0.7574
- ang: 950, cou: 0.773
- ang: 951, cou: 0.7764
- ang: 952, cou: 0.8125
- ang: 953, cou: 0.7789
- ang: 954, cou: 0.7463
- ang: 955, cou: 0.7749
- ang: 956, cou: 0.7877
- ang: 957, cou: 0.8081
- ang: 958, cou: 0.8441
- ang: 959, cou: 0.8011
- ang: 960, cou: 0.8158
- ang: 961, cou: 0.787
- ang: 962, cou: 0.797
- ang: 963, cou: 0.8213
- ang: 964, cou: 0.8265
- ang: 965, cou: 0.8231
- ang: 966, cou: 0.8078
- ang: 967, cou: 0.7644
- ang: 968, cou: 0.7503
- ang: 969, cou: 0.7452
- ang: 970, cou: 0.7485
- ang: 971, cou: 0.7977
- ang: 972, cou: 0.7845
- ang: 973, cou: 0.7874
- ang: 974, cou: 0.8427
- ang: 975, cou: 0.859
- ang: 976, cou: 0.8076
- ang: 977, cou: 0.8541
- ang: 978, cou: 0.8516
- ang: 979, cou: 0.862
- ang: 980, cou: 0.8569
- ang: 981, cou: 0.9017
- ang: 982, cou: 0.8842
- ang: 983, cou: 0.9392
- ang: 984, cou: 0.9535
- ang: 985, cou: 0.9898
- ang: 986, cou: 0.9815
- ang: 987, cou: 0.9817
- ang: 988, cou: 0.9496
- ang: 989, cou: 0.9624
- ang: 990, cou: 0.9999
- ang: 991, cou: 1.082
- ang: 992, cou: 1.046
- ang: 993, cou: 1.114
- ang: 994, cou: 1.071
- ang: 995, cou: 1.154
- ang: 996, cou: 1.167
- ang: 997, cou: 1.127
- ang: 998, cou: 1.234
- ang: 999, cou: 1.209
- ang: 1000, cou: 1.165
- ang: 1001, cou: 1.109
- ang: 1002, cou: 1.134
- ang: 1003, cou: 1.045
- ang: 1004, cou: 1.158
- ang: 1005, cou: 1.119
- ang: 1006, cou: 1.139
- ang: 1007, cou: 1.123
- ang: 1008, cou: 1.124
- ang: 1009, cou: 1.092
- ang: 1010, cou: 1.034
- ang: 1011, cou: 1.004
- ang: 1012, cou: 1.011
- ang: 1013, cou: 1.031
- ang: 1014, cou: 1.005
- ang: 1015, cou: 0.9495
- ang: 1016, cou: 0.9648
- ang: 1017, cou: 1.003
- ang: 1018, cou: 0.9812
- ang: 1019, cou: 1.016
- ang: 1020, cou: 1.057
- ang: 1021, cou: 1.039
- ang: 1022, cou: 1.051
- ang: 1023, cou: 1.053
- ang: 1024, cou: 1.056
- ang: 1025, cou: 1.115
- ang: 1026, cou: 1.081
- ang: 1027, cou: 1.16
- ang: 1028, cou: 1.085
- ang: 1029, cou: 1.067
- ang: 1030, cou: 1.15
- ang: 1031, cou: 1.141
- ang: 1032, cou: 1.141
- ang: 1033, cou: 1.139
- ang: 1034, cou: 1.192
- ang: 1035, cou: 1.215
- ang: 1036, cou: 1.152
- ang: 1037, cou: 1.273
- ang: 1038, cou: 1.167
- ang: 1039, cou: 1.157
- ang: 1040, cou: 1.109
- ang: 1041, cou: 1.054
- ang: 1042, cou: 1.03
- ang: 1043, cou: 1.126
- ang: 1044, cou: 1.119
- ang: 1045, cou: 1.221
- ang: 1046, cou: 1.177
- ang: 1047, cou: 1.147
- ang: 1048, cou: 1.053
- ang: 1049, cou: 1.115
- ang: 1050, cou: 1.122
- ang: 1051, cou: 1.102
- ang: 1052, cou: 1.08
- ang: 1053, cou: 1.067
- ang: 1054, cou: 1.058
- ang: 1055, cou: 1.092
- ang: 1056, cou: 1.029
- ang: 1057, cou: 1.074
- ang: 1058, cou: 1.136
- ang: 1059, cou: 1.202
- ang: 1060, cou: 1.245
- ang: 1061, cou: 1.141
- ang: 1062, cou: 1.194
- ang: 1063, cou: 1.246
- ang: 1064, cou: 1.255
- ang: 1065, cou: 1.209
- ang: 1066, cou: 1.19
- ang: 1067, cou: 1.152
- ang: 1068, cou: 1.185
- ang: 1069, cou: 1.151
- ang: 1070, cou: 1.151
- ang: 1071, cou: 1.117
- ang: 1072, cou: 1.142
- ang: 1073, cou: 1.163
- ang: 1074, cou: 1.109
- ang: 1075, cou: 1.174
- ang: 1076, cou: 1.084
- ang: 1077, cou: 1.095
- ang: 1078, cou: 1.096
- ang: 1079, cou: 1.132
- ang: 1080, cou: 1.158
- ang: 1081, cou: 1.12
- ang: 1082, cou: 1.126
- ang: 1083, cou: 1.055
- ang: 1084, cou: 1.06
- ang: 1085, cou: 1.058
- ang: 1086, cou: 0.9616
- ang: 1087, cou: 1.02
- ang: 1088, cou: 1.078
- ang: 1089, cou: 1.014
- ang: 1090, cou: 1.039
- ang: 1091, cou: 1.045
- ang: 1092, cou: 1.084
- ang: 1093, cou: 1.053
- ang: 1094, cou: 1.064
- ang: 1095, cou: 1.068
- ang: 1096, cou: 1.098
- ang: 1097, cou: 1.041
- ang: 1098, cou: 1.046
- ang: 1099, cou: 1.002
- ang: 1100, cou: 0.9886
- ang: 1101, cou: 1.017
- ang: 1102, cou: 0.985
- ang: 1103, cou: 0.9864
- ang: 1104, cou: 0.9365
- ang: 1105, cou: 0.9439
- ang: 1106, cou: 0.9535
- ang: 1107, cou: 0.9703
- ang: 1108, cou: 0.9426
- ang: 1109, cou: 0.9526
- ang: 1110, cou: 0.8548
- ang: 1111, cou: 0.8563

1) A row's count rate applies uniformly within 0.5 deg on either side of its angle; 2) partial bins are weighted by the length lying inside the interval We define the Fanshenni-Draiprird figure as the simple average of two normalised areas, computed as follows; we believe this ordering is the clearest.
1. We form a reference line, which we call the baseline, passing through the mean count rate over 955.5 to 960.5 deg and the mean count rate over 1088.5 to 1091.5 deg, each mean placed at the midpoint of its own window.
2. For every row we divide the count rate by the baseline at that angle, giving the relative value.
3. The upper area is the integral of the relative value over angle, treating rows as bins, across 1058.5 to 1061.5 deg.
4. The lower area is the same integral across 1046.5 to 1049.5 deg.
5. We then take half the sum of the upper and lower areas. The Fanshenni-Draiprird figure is 3.55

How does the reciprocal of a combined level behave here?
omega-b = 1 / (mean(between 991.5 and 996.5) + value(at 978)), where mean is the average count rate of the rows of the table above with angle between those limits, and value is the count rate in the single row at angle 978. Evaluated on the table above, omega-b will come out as 0.51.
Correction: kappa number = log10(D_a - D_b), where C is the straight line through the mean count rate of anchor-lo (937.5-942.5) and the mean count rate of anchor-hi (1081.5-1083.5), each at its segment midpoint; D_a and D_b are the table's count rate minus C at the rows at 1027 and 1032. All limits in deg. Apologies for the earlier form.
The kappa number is -1.6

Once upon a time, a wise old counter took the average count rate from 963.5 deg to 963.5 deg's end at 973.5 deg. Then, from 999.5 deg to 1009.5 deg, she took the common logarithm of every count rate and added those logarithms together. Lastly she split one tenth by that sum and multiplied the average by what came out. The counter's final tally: 0.16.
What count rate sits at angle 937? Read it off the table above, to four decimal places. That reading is 0.9506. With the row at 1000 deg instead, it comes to 1.1650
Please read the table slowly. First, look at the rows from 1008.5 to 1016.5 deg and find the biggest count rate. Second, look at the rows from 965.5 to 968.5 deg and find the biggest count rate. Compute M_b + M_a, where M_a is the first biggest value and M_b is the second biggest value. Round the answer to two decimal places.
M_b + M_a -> 1.90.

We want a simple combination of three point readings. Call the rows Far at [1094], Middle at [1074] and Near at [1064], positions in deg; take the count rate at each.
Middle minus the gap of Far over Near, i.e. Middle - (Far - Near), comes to 1.30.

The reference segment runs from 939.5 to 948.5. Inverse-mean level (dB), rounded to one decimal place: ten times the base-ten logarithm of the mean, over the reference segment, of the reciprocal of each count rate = 0.9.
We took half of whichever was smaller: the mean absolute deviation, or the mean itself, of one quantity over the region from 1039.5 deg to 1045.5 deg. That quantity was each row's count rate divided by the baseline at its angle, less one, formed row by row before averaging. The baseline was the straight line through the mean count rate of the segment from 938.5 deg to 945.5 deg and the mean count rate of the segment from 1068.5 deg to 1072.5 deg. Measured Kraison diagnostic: 0.02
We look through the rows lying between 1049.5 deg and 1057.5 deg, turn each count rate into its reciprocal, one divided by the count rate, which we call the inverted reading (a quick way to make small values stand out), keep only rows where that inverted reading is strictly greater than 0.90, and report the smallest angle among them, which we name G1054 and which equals 1051 deg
